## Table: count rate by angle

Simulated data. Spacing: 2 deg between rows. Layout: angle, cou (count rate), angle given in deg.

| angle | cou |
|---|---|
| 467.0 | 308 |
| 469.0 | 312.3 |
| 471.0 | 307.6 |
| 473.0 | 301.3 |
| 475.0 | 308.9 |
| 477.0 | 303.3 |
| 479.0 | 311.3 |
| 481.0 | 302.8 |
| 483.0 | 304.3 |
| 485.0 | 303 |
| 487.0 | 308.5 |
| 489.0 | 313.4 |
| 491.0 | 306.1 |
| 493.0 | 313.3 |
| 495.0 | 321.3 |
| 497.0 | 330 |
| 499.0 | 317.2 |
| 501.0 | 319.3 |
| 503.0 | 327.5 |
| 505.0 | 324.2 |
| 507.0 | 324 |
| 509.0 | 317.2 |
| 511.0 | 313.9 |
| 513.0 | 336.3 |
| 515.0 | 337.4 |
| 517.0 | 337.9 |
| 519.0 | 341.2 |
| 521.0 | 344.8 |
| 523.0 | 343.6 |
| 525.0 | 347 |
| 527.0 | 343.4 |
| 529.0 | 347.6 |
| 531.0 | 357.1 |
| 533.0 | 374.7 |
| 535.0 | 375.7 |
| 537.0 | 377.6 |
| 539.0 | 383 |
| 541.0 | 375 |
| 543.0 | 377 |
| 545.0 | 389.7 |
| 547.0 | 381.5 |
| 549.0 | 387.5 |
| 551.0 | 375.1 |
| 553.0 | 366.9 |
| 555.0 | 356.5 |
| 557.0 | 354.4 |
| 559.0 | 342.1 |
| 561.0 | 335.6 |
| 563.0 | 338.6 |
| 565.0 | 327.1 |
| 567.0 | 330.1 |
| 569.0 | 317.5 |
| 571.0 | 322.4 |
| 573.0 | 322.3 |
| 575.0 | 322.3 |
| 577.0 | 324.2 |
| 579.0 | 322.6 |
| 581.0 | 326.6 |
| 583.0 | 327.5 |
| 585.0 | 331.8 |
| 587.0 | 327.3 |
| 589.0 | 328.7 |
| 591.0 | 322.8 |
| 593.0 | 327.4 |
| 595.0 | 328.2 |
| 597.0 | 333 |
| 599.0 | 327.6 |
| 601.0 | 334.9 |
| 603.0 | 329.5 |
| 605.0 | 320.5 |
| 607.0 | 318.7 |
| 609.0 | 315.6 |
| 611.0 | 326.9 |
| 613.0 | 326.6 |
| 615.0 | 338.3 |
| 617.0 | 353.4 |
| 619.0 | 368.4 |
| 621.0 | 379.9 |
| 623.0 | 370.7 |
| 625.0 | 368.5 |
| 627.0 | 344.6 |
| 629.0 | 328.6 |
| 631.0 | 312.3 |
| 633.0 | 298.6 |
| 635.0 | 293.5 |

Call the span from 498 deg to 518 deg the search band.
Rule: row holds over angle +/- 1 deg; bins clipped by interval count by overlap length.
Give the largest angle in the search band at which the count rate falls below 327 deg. 511.0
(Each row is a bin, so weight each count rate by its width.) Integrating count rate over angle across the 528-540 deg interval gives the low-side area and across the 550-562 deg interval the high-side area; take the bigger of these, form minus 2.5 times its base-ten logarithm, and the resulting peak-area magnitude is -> -9.12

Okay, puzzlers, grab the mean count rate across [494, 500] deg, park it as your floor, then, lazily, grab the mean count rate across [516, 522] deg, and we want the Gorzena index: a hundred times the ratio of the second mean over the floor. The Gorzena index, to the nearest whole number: 106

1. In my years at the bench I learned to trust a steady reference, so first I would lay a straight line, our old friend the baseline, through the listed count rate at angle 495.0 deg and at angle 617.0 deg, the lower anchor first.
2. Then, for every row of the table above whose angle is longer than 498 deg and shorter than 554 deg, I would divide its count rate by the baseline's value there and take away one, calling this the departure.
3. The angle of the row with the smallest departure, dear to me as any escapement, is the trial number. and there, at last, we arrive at 511.0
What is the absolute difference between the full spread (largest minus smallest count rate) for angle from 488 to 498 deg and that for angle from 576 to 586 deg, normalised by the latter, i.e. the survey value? 1.6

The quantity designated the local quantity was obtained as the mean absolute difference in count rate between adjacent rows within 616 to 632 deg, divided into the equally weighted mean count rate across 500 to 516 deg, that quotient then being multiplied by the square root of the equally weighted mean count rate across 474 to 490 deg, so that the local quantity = 424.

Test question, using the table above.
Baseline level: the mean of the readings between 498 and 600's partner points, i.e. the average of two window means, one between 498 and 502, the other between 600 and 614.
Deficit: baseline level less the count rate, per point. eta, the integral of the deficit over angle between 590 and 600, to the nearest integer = -63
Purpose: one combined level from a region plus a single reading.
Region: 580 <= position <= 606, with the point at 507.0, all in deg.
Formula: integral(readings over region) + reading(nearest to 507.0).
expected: 8856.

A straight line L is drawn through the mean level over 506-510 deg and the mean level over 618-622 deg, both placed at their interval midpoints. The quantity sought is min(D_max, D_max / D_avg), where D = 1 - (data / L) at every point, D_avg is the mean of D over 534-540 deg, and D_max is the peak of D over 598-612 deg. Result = -1.1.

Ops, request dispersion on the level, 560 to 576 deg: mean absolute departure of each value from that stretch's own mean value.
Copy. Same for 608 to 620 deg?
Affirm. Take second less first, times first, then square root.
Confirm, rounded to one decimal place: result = 7.4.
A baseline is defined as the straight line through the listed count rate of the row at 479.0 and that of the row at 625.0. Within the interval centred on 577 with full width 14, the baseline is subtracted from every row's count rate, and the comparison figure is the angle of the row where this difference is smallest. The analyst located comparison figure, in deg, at 579.0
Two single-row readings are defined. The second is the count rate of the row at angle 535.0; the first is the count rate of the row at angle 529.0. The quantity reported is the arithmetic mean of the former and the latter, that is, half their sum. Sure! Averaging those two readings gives 362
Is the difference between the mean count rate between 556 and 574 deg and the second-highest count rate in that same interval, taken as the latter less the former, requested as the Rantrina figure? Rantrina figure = 10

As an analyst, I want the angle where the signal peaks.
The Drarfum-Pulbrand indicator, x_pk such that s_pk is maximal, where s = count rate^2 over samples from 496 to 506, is 497.0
